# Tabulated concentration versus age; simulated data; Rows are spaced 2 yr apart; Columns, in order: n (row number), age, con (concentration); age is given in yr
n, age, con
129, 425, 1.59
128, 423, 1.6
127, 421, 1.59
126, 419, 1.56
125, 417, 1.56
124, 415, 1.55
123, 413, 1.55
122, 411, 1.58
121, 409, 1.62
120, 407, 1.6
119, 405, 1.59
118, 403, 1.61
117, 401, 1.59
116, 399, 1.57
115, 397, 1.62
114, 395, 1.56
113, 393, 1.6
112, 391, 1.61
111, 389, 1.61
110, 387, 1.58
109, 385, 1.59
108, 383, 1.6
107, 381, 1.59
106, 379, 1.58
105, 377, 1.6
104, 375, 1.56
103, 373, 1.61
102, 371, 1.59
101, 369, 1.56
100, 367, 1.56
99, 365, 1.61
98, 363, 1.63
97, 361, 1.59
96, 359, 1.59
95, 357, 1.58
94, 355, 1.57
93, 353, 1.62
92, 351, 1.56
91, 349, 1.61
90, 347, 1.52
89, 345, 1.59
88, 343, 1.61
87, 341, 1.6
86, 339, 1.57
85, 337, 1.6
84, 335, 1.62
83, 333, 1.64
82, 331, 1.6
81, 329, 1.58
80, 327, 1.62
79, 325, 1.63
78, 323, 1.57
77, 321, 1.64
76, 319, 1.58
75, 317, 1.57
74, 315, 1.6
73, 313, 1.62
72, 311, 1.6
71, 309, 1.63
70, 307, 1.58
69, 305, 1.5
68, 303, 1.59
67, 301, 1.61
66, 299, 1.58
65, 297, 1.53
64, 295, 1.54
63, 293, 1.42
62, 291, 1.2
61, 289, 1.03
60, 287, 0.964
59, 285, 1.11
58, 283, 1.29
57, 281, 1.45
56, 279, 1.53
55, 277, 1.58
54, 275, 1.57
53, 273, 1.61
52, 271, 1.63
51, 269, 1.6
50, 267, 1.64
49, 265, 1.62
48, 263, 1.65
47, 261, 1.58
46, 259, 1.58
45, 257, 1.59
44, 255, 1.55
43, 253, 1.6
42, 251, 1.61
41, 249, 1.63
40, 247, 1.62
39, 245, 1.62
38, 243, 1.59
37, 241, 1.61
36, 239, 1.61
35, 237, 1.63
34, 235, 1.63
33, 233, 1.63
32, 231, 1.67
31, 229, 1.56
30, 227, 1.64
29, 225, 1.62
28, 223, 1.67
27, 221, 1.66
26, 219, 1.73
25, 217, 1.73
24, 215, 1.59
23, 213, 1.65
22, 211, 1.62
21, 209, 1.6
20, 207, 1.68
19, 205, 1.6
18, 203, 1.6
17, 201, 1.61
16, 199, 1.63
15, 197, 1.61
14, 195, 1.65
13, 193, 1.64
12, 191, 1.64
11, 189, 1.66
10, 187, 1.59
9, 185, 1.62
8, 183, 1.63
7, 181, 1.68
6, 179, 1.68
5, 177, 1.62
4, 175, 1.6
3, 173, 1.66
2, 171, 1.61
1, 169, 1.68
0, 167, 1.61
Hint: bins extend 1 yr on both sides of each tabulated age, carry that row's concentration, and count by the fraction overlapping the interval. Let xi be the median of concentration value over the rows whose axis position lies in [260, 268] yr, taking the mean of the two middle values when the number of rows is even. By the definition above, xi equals 1.630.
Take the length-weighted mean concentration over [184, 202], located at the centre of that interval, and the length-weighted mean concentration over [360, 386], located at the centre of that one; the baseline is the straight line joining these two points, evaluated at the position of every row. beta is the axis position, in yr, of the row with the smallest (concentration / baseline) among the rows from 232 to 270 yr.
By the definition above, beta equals 255 yr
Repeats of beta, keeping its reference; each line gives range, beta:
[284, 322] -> 287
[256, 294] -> 287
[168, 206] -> 187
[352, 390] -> 367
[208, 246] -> 229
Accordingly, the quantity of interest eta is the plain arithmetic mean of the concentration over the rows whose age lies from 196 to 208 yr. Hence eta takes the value 1.62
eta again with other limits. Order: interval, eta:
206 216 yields 1.63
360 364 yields 1.61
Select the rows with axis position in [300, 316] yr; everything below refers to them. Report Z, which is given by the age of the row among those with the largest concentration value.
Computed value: 309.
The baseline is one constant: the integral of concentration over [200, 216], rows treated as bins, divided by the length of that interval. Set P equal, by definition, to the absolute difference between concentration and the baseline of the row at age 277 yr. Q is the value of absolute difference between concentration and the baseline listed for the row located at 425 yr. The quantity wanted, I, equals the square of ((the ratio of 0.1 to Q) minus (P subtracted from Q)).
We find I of 12.2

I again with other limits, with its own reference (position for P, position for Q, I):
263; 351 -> 2.8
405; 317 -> 4.1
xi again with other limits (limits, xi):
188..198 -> 1.640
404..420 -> 1.570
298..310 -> 1.585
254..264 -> 1.580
